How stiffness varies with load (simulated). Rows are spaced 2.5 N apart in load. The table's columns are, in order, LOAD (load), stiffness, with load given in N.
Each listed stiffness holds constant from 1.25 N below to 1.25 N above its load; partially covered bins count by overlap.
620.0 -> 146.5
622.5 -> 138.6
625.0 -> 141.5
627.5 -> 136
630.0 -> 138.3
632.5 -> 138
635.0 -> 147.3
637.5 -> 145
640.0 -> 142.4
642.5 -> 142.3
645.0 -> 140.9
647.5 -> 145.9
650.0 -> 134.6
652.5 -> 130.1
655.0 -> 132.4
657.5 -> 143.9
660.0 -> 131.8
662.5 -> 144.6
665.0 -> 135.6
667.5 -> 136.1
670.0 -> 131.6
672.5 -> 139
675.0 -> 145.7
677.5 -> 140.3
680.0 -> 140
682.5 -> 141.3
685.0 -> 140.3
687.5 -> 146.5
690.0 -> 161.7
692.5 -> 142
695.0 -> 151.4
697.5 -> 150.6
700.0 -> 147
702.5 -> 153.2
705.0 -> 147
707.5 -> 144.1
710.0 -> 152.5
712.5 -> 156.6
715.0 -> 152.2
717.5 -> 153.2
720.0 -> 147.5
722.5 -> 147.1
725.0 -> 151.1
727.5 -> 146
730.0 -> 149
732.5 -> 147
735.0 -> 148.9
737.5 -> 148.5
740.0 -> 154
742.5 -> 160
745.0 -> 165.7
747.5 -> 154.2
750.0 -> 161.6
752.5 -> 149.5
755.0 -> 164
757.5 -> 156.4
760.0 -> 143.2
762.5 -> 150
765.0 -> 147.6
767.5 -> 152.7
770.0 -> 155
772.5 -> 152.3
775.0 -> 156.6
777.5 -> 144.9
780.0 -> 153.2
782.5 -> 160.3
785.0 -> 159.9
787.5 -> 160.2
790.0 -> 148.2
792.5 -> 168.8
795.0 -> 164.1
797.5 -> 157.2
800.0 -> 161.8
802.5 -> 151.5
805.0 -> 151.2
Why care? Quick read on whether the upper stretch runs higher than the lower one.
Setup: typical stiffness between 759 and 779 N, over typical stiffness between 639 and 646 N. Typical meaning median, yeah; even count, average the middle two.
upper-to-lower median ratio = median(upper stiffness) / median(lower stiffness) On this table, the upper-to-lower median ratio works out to 1.06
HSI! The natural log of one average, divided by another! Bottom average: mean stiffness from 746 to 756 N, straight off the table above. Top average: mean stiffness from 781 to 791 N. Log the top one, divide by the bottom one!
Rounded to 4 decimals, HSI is 0.0321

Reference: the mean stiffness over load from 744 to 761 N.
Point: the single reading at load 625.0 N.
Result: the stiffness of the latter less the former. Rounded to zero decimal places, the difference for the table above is -15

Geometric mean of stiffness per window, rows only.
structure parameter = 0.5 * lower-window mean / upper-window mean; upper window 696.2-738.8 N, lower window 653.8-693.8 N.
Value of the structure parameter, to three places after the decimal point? 0.470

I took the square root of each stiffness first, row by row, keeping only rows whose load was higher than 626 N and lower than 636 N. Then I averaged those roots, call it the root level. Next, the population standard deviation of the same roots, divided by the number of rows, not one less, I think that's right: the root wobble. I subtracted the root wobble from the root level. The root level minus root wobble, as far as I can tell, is 11.6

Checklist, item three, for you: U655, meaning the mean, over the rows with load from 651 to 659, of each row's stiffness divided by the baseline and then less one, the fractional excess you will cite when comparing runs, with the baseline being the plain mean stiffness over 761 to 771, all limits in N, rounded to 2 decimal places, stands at -0.10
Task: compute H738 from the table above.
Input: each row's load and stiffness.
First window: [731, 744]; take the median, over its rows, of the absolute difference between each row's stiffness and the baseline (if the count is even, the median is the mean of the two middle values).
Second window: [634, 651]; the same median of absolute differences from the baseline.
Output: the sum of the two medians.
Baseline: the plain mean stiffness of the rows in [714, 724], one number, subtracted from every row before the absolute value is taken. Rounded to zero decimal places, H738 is 11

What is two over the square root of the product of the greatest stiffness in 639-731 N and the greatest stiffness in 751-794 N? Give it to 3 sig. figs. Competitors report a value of 0.0121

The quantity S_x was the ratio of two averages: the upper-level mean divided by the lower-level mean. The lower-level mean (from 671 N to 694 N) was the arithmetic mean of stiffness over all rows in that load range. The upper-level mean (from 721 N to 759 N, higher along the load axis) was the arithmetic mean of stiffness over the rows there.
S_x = 1.07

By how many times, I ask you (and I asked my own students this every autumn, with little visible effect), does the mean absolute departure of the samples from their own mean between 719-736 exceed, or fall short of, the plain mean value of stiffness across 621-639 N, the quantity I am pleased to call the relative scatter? 0.010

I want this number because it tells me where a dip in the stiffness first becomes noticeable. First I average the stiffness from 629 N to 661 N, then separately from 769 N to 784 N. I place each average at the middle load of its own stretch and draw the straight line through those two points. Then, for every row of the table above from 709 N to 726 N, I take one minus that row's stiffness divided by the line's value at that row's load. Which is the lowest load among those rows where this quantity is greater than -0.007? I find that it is 720.0 N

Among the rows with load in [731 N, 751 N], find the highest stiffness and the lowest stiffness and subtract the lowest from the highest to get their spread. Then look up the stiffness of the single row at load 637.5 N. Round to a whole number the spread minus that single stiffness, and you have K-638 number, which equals -126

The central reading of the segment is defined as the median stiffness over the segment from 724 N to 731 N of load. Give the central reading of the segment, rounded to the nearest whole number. 149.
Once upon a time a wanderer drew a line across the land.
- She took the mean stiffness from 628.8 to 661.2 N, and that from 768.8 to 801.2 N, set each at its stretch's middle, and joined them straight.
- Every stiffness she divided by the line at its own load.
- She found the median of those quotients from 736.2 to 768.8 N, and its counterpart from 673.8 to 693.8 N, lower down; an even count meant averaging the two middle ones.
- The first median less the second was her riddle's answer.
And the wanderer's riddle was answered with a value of 0.033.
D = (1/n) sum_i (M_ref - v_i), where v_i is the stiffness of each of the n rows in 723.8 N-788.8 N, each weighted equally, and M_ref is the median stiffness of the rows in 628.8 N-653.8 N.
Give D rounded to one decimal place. -11.9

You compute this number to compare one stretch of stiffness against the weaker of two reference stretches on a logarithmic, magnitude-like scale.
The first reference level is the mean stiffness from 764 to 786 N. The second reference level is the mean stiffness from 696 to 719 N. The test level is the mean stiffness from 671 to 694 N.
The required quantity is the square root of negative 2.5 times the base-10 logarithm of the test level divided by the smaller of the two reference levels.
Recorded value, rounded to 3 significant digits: 0.221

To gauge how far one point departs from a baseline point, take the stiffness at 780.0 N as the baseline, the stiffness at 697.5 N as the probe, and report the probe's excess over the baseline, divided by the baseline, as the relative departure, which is -0.017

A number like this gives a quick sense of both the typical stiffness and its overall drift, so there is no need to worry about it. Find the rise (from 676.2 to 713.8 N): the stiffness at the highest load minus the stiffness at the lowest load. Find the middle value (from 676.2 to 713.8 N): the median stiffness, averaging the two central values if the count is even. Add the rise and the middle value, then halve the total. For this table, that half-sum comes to 82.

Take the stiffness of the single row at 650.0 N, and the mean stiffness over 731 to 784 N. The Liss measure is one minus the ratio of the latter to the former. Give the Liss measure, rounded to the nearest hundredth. -0.14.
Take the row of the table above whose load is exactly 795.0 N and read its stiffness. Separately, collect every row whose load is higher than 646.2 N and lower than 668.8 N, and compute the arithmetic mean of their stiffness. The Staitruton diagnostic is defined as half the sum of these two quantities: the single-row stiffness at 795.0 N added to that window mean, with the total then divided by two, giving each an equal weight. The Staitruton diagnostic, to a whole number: 151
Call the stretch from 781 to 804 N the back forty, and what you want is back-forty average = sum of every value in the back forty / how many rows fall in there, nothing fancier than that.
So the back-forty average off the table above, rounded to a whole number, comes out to 159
